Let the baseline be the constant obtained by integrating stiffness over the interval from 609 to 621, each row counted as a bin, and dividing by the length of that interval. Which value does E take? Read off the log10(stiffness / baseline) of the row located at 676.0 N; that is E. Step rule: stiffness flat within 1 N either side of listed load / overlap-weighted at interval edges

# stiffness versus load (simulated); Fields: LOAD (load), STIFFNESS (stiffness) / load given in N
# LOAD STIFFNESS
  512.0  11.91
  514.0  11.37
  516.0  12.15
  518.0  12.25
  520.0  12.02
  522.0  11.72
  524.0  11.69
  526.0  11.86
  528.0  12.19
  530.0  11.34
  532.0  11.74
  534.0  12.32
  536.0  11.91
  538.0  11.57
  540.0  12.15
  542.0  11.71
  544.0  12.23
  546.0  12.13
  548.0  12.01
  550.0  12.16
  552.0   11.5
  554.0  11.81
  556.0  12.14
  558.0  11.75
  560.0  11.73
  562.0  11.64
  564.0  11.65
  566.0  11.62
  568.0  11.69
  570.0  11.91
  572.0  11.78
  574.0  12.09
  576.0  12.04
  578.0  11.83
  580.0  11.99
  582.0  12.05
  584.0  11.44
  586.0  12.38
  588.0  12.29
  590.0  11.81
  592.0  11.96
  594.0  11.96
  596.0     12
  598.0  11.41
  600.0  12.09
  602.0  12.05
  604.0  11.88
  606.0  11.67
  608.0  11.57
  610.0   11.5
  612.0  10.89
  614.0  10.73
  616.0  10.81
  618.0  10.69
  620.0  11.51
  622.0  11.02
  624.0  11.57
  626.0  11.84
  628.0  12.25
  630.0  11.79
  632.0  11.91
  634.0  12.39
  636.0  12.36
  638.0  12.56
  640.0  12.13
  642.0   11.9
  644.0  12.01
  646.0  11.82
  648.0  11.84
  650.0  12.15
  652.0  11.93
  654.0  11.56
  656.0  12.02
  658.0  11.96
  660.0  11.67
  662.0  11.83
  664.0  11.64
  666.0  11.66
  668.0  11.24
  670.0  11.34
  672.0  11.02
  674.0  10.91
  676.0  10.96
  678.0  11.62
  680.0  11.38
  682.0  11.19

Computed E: -0.002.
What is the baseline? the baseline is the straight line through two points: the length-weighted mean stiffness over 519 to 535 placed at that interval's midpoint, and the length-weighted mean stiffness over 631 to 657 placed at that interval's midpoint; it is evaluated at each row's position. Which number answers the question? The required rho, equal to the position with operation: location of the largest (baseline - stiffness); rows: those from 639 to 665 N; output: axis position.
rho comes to 654.0 N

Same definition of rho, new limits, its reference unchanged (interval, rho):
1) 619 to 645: 622.0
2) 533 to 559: 552.0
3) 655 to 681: 674.0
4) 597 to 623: 618.0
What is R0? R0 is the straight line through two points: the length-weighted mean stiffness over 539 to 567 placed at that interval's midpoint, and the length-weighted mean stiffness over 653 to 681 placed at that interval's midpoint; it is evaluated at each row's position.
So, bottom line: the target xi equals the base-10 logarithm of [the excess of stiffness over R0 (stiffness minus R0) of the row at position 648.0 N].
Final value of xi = -0.54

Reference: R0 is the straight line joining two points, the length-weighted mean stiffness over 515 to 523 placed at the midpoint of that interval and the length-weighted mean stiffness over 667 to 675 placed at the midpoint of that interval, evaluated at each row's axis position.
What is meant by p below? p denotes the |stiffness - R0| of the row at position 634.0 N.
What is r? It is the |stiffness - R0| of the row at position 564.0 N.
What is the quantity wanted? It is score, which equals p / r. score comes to 9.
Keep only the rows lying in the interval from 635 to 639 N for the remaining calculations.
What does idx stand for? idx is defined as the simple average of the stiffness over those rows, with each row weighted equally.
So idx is 12.5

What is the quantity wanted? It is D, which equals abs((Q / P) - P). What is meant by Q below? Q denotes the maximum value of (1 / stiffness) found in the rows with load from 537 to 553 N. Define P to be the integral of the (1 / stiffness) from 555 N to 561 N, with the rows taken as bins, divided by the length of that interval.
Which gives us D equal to 0.95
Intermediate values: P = 0.0842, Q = 0.087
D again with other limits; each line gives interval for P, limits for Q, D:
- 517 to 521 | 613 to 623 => 1.05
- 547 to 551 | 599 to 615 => 1.04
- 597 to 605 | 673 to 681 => 1.00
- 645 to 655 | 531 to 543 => 0.94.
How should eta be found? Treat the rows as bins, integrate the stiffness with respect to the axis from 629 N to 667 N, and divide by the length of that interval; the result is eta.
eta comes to 12.0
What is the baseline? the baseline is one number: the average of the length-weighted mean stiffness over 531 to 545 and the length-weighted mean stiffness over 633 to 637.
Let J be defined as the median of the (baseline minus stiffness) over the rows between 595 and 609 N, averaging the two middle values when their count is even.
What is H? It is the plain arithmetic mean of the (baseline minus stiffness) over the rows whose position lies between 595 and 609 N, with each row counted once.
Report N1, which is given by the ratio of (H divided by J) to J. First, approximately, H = 0.35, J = 0.28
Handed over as 4.4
